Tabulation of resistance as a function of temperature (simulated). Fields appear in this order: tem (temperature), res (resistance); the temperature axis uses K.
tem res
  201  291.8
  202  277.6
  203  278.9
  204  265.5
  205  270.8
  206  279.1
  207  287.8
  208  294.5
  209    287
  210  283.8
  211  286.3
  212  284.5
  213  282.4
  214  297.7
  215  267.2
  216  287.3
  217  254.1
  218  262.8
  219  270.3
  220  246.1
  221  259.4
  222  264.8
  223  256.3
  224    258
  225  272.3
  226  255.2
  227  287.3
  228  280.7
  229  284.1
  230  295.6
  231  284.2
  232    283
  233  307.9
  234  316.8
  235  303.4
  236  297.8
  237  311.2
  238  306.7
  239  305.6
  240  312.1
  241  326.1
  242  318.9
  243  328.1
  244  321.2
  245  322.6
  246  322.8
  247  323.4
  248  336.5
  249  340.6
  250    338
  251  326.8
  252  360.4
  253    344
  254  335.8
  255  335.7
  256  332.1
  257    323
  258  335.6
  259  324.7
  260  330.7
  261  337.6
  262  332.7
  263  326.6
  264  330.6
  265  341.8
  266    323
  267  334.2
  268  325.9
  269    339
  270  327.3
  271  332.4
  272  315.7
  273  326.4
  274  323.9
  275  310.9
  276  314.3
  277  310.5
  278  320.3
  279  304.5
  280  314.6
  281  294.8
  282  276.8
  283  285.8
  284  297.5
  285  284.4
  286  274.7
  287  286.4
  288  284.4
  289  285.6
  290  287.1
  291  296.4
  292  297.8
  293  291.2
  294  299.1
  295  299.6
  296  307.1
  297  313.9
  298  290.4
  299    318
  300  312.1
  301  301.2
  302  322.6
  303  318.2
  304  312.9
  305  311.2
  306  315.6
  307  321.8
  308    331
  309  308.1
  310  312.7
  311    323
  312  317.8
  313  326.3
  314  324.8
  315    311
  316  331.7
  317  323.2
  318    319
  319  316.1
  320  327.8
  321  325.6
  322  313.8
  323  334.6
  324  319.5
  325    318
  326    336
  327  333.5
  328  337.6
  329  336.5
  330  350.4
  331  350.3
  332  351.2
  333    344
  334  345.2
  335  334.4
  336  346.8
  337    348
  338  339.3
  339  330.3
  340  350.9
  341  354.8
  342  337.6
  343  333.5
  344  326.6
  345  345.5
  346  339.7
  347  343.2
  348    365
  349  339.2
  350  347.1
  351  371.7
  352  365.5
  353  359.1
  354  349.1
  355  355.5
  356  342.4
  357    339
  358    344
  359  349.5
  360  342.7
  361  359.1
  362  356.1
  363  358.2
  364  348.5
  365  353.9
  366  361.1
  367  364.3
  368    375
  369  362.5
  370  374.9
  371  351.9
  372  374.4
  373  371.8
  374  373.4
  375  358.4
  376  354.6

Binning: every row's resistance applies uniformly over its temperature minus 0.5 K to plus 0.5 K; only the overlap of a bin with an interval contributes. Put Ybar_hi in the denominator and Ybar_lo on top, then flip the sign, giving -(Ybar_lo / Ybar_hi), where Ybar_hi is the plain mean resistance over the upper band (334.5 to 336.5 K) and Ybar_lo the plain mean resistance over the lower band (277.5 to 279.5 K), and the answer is -0.92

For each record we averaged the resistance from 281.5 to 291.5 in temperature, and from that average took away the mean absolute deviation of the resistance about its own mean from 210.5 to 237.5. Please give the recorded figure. 270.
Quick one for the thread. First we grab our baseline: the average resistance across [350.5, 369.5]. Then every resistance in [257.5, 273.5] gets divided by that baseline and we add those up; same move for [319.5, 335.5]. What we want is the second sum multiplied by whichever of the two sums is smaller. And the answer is 224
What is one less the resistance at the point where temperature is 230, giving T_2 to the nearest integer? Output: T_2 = -295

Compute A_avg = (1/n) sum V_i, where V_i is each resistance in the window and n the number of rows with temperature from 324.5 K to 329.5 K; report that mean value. 332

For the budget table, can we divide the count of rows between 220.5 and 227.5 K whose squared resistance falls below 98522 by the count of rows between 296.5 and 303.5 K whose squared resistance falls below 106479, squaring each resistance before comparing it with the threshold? 1.0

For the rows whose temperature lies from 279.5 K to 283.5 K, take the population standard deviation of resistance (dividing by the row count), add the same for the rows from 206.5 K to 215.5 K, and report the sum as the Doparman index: 22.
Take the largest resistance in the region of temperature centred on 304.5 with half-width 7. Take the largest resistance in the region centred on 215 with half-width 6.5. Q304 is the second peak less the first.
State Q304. -33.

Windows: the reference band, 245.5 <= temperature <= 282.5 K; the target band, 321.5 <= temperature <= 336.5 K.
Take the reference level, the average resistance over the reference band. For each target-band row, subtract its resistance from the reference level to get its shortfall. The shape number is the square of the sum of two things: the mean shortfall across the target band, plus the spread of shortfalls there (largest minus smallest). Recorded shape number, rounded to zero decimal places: 725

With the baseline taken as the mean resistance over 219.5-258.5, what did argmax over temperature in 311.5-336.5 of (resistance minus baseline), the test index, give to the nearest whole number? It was 332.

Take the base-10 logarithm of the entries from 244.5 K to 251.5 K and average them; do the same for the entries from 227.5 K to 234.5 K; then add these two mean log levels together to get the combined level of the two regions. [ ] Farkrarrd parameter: 4.99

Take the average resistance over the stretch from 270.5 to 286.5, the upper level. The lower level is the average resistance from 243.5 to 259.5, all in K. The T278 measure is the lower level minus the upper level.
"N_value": 27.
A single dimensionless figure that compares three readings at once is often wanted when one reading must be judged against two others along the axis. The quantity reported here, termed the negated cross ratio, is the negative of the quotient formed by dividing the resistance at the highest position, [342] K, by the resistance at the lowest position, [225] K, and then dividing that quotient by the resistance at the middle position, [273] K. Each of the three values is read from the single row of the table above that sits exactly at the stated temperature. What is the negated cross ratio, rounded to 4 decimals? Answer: -0.0038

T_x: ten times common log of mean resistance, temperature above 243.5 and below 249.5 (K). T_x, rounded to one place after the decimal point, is 25.2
